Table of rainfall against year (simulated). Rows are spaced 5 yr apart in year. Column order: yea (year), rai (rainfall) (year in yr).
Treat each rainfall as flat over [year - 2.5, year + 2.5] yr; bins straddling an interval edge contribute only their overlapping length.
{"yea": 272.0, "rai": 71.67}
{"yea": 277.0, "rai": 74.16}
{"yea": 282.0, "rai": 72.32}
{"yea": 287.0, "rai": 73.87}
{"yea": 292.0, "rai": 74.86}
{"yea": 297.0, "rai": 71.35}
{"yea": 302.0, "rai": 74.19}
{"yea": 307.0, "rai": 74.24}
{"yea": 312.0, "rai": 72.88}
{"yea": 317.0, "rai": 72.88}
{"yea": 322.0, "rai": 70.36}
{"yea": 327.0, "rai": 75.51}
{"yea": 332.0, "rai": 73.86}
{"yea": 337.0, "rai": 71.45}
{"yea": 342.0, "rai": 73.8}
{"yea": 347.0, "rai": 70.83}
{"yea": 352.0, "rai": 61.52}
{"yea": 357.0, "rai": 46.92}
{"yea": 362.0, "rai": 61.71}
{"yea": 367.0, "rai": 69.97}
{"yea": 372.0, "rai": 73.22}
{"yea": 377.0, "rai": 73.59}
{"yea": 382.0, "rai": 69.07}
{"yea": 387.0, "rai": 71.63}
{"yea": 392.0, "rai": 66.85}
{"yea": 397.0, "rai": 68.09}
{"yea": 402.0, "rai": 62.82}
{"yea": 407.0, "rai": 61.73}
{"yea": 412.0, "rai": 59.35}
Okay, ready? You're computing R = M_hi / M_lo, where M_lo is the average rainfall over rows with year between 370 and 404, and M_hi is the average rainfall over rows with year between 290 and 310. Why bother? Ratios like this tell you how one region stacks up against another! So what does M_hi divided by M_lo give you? 1.06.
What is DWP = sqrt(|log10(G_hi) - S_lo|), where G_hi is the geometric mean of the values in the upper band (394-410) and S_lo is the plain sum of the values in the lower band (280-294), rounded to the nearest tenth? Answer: 14.8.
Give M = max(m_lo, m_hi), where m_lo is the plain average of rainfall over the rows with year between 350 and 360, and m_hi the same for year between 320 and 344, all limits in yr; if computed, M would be 73.0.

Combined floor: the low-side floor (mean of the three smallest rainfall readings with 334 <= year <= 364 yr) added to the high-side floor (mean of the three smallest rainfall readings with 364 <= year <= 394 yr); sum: 125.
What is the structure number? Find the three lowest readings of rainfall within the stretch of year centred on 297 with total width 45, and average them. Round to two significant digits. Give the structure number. 72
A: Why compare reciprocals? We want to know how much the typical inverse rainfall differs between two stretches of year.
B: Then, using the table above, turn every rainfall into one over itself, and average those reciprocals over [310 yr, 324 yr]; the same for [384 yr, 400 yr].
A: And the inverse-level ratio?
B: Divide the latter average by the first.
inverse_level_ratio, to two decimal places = 1.05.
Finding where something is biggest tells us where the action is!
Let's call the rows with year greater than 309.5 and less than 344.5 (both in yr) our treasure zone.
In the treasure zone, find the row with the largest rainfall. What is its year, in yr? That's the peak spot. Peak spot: 327.0 yr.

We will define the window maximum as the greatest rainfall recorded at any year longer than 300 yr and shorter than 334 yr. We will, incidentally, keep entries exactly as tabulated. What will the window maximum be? 75.51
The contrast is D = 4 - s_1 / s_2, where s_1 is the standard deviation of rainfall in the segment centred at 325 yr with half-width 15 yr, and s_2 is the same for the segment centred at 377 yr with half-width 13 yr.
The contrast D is 3.1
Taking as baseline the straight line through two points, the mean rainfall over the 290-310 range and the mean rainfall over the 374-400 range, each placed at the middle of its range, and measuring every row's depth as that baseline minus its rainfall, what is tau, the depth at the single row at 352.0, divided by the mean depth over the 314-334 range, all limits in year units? -17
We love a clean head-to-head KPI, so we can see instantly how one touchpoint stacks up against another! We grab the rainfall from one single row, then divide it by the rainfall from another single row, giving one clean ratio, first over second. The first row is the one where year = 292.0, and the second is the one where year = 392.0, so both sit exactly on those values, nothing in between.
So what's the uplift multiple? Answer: 1.12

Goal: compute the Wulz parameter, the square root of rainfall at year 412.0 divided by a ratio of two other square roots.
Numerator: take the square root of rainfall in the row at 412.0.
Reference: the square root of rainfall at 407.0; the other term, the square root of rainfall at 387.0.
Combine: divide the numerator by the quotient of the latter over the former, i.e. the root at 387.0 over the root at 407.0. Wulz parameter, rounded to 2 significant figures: 7.2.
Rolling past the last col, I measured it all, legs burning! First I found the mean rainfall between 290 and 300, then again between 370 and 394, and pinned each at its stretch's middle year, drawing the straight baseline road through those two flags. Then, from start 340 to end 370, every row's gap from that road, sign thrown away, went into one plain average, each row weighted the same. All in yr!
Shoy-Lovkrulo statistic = 8.1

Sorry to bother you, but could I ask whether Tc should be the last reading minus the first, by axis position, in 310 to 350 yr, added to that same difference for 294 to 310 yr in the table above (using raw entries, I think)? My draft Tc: 1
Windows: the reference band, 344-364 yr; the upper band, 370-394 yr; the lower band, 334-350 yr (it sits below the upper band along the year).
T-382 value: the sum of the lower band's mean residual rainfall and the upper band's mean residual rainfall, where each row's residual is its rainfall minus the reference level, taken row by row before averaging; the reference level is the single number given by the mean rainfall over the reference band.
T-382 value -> 22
